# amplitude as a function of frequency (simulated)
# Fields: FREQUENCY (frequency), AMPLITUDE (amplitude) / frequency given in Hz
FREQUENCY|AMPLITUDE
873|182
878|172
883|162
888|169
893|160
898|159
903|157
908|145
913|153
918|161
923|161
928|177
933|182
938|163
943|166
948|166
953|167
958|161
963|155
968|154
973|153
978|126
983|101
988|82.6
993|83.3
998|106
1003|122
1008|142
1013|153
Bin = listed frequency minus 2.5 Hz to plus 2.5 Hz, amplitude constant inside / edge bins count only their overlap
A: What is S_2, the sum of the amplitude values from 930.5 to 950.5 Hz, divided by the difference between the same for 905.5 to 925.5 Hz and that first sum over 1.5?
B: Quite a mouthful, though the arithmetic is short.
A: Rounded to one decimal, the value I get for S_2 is 4.0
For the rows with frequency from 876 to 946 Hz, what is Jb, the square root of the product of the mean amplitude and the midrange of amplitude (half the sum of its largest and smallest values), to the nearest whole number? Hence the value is 163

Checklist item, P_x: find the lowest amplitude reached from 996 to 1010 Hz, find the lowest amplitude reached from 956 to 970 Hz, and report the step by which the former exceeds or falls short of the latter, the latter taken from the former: -48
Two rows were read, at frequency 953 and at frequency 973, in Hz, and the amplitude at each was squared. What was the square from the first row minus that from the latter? 4480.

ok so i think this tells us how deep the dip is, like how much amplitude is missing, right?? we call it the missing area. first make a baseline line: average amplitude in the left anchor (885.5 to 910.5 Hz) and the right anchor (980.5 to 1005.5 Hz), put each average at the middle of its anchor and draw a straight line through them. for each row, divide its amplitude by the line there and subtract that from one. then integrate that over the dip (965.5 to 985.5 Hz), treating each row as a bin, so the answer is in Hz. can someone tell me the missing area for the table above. -4.2 Hz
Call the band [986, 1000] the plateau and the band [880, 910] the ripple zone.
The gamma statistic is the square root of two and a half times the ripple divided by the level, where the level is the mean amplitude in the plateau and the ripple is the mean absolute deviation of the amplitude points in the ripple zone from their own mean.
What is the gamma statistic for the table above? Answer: 0.38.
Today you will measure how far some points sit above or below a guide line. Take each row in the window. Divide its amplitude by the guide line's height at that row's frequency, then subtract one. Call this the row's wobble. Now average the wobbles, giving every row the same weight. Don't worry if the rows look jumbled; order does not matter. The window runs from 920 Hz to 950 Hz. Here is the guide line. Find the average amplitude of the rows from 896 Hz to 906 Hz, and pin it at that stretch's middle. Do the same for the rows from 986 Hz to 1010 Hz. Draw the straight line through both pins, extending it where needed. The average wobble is 0.21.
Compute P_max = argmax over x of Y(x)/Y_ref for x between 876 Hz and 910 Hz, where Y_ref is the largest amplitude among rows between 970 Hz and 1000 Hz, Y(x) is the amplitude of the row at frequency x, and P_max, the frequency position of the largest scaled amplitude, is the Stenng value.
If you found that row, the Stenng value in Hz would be 878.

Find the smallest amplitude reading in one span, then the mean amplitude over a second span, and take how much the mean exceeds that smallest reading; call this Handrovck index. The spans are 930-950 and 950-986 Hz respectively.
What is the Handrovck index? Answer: -18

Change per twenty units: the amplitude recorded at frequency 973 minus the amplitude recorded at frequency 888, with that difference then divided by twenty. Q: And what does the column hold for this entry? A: -0.8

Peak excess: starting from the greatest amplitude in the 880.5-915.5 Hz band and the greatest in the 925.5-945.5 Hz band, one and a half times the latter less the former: 104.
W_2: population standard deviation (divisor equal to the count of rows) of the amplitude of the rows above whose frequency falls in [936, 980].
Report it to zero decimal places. 12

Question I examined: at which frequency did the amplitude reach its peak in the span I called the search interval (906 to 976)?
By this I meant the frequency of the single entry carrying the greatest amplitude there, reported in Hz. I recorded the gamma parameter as 933 Hz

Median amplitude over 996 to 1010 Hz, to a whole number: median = 122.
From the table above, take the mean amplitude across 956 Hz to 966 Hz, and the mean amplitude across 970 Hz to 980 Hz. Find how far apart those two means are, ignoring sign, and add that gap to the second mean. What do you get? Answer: 158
